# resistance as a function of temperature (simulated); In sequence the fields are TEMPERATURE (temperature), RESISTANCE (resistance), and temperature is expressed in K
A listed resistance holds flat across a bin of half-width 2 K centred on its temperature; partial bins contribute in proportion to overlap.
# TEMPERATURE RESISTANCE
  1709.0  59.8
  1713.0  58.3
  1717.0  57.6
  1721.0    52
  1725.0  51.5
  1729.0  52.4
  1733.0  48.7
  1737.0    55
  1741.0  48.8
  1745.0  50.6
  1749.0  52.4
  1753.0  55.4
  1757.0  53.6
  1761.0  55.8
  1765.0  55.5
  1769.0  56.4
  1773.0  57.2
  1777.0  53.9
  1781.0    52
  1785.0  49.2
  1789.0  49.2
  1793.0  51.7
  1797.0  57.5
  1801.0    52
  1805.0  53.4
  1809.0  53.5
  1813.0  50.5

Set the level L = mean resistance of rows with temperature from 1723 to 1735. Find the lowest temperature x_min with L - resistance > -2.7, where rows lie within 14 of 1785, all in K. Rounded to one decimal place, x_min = 1781.0 K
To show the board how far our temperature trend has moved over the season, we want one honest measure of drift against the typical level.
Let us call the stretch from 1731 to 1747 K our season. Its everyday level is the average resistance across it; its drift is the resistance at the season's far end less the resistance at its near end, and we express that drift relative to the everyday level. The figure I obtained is 0.037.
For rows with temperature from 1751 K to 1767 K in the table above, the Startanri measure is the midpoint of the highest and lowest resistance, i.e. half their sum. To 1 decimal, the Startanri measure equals 54.7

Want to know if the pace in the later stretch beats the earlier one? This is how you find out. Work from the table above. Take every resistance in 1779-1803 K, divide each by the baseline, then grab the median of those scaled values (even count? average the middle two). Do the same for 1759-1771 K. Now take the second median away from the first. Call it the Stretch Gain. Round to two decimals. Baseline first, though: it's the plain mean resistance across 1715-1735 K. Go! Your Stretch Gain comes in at -0.08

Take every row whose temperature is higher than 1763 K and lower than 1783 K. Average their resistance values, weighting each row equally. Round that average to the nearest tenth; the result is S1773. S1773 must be 55.0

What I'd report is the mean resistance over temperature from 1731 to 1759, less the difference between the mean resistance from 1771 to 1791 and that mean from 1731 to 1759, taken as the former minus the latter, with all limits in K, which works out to 52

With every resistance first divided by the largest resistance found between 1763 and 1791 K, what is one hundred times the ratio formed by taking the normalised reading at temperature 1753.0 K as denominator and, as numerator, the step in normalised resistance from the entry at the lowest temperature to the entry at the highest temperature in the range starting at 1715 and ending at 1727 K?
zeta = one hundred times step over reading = -11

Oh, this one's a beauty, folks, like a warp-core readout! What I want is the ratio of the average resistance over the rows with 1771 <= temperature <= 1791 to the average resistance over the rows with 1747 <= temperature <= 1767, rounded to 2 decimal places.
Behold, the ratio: 0.96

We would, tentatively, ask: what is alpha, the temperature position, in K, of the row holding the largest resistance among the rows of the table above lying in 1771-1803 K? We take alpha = 1797.0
